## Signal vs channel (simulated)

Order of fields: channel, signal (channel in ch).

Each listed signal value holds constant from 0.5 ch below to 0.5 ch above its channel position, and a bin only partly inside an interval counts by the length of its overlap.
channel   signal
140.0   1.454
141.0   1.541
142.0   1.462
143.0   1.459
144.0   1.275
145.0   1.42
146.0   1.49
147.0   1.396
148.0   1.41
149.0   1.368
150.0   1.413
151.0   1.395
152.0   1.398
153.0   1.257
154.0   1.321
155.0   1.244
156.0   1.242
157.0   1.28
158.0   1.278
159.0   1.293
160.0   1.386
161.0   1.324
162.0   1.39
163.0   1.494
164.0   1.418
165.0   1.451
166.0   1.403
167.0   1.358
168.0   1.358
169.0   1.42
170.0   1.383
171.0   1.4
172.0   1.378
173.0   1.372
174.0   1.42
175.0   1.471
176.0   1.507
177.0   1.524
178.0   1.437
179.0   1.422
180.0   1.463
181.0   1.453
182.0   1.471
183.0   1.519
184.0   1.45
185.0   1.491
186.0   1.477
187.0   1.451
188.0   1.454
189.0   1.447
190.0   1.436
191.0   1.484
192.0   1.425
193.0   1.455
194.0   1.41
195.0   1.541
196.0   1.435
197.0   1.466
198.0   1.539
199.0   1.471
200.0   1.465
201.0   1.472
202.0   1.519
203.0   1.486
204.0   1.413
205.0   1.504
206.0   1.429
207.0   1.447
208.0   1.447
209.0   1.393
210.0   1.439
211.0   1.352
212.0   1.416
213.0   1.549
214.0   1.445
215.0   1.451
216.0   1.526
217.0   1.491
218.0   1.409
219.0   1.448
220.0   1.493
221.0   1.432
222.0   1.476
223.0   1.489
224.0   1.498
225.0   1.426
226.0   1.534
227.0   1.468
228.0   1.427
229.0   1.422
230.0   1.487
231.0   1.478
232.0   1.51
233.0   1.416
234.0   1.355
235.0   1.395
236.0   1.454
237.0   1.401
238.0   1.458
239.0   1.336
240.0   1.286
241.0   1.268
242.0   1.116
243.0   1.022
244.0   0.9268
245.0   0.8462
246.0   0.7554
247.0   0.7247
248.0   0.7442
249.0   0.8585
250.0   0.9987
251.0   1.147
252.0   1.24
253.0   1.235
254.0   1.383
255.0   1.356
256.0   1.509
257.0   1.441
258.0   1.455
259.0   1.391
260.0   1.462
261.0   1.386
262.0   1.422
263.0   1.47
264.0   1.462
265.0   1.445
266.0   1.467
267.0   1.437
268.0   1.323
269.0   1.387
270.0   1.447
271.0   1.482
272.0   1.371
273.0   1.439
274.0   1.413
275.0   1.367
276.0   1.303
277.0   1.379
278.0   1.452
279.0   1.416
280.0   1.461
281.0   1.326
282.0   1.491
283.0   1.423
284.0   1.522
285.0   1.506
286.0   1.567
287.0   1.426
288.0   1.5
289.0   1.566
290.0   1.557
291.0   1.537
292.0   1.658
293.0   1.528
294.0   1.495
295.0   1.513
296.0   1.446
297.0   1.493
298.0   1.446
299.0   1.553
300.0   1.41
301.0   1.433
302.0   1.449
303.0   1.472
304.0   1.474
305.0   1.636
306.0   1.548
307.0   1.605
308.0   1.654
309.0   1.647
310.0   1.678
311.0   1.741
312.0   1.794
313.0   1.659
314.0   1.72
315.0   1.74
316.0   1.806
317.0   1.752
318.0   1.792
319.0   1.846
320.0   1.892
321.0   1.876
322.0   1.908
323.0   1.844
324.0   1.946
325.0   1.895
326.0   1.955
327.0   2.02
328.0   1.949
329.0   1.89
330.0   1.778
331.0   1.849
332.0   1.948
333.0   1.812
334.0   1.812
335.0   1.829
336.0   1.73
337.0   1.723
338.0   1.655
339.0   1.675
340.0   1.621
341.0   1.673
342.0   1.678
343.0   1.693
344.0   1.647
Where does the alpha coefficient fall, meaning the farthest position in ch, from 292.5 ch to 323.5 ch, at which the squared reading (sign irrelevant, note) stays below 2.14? 302.0 ch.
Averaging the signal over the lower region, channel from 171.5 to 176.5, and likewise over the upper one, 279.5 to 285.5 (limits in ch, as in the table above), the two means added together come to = 2.9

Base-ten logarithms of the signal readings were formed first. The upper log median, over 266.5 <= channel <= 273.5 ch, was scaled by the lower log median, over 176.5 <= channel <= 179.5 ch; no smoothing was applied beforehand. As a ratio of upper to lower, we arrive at 1.00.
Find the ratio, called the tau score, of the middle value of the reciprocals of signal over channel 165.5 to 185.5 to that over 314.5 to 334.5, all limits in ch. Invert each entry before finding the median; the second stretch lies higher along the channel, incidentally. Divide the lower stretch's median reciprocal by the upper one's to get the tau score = 1.30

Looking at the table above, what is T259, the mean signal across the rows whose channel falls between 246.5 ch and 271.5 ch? 1.31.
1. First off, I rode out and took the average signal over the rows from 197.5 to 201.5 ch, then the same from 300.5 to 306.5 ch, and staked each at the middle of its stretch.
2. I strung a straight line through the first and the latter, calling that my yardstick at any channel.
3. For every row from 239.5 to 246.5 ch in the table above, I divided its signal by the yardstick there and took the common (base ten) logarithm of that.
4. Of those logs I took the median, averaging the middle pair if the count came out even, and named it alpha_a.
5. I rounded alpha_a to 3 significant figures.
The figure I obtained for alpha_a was -0.165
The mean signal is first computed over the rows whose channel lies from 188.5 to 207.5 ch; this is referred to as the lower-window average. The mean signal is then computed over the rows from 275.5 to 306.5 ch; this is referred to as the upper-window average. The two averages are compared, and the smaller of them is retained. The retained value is 1.47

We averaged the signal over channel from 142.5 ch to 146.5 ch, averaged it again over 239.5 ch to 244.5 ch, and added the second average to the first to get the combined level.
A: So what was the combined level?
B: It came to 2.53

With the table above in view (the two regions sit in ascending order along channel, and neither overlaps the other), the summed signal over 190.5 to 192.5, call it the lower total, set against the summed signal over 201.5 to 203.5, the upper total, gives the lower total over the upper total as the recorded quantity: 0.97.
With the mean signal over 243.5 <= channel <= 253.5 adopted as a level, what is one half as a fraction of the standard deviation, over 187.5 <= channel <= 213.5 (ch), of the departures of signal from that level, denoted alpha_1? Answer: 11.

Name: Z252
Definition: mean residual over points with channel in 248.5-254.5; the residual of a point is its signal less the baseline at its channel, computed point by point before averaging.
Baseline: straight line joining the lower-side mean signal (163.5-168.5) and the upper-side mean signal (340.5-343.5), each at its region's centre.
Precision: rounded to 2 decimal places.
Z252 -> -0.39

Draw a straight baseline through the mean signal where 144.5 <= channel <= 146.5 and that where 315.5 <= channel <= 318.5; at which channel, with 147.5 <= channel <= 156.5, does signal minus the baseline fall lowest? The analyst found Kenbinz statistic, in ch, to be 156.0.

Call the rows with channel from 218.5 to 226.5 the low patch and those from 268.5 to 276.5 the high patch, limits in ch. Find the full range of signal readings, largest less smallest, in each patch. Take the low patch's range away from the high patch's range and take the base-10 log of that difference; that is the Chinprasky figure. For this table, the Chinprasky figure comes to -1.15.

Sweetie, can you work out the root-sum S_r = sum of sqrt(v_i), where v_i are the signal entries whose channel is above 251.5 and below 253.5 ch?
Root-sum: 2.22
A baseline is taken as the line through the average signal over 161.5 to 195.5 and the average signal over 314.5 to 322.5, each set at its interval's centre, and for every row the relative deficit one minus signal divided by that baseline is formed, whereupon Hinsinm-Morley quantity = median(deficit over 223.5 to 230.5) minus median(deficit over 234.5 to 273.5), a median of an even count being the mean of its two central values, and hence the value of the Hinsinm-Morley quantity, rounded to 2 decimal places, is -0.10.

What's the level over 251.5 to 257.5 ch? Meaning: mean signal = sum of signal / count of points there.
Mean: 1.361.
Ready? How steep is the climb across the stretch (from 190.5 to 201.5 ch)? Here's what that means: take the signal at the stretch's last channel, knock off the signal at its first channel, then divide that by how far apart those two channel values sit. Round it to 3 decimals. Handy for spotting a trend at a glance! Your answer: -0.001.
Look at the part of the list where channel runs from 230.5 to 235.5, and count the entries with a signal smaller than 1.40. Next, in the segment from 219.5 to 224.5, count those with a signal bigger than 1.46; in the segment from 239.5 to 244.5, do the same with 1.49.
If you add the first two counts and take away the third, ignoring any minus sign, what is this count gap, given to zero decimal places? 6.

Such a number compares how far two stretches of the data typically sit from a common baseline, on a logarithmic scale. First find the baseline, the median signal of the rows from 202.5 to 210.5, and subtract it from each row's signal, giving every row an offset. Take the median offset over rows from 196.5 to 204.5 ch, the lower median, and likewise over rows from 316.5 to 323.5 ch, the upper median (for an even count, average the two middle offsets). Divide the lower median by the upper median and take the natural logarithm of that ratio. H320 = -2.6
